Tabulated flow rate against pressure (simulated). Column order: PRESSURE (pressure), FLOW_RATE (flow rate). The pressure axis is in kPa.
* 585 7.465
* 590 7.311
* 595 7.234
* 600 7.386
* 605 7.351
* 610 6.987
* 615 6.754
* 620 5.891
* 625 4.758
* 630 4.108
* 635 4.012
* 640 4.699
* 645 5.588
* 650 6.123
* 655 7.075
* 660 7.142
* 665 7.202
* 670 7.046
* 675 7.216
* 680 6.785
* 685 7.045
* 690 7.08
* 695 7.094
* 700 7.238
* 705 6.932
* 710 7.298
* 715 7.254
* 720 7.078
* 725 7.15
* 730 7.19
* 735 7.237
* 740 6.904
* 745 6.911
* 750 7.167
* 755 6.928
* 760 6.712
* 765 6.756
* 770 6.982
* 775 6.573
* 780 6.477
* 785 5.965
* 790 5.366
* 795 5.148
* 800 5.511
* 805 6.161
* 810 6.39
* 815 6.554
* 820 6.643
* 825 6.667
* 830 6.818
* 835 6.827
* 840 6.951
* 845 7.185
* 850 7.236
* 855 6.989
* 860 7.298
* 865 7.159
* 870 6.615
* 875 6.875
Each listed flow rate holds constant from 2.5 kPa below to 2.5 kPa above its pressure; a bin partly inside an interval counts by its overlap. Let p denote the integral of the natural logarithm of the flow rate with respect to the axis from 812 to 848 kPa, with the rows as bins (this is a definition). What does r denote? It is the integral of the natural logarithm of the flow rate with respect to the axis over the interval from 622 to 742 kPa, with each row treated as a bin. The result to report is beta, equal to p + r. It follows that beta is 293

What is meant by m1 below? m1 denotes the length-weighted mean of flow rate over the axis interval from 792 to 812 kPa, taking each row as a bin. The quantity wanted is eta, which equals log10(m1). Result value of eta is 0.762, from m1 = 5.8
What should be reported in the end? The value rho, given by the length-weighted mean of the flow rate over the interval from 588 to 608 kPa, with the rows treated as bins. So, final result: 7.31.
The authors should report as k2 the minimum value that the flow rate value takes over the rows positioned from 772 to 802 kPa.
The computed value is 5.148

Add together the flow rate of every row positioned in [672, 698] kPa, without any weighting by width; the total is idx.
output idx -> 35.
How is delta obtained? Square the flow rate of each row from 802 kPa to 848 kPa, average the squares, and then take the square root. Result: 6.7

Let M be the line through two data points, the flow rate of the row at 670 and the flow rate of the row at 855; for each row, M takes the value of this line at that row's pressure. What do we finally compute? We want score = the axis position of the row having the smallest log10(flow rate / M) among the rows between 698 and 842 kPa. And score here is 795 kPa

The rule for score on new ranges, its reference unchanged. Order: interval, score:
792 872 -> 795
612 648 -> 635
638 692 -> 640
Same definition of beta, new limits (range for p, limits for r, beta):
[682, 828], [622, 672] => 364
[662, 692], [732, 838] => 257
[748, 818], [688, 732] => 215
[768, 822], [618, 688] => 222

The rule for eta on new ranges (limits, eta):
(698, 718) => 0.856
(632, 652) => 0.704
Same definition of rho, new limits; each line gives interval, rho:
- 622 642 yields 4.42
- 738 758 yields 6.97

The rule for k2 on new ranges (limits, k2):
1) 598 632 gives 4.108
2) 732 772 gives 6.712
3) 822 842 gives 6.667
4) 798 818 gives 5.511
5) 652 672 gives 7.046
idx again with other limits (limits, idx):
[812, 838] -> 34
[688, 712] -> 36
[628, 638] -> 8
